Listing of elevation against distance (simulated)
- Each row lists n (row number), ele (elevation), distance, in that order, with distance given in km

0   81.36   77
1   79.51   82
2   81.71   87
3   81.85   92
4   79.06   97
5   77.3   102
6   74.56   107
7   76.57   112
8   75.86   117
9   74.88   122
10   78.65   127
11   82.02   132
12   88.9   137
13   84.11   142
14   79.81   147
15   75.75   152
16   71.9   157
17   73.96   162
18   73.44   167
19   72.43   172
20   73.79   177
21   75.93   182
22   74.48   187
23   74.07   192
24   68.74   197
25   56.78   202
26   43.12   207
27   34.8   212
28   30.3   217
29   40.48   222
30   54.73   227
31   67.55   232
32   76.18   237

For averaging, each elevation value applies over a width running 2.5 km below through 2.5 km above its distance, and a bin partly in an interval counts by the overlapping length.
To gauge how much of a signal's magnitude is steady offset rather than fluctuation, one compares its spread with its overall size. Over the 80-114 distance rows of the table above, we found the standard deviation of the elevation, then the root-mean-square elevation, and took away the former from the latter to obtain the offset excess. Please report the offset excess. 76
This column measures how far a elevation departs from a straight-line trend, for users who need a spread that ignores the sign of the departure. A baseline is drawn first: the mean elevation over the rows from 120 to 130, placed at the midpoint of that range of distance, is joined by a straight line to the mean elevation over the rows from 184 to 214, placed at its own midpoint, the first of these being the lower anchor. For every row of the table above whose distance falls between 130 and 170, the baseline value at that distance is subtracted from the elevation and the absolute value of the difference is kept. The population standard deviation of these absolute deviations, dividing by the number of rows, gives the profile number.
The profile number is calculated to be 3.5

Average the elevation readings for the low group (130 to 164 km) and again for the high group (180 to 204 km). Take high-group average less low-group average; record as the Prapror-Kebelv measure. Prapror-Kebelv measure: -9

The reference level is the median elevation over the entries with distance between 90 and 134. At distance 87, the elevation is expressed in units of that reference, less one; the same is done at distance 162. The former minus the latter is 0.1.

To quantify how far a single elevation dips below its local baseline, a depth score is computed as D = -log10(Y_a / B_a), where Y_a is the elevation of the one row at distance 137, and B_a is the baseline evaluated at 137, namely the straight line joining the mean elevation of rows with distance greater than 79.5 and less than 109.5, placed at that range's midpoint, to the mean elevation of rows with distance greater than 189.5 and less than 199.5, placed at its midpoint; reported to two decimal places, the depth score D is -0.07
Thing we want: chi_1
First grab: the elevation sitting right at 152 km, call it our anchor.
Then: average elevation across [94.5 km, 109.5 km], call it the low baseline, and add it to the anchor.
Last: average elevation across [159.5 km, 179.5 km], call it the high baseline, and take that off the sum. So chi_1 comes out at 79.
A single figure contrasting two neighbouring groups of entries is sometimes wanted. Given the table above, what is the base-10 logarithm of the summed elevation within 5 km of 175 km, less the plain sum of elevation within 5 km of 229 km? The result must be -120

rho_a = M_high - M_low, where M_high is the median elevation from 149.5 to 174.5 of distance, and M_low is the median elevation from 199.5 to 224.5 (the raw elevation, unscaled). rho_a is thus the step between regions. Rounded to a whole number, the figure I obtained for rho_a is 33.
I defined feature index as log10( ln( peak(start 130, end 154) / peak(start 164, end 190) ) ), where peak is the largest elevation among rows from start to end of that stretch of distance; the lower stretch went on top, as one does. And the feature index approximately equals -0.8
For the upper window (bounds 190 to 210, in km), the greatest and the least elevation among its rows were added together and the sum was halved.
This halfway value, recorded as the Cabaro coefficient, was 59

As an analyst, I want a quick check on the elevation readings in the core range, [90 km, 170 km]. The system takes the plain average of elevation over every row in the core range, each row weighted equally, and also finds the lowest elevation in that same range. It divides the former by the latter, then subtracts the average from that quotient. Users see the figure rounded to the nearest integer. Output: -77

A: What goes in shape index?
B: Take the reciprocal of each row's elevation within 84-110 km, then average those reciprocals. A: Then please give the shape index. 0.0127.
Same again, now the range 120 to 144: 0.0123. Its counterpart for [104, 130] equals 0.0131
